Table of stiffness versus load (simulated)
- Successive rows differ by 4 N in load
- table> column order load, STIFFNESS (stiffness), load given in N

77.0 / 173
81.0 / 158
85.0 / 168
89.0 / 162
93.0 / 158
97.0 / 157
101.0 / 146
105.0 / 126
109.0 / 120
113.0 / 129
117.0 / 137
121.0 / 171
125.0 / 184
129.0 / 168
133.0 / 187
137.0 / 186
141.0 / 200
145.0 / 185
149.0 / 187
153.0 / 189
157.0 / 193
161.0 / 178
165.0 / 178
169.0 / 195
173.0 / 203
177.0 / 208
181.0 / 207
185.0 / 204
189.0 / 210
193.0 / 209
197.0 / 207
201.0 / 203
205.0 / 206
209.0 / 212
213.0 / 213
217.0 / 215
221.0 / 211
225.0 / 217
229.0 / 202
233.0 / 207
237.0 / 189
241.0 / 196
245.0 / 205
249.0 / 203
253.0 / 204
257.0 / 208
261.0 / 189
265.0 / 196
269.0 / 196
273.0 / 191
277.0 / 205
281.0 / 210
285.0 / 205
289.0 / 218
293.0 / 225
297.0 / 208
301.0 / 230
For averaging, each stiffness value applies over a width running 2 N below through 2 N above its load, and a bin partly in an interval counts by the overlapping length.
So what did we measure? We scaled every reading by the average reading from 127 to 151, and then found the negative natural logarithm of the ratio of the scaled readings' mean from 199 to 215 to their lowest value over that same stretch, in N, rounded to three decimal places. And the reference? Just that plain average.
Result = -0.027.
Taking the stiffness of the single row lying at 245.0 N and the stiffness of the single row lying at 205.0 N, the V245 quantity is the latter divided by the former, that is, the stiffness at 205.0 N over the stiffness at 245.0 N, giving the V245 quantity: 1.00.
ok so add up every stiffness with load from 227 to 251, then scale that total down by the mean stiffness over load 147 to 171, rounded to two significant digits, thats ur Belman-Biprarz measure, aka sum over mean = 6.4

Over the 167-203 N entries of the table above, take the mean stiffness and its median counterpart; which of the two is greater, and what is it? 207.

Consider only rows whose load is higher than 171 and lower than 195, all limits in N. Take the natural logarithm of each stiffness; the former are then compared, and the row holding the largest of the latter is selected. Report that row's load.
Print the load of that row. 189.0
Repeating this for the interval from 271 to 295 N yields 293.0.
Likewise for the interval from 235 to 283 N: 281.0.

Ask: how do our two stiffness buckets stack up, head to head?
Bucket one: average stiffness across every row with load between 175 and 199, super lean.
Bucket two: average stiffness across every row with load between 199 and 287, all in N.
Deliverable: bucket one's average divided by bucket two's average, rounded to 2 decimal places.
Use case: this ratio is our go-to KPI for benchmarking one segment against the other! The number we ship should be 1.02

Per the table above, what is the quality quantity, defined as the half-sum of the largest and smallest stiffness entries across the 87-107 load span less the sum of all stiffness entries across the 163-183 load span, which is -847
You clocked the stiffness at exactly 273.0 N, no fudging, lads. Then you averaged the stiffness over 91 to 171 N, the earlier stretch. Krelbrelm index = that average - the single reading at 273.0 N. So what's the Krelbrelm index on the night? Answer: -22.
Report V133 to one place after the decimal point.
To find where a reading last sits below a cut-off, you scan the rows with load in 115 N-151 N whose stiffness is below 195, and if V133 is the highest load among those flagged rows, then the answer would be 149.0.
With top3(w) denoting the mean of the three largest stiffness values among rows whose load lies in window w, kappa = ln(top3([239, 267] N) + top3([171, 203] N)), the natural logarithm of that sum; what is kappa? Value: 6.03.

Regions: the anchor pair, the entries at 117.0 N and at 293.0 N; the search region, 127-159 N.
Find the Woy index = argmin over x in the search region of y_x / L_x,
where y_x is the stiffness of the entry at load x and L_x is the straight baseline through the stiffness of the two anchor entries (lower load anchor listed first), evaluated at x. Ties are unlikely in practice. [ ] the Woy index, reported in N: 129.0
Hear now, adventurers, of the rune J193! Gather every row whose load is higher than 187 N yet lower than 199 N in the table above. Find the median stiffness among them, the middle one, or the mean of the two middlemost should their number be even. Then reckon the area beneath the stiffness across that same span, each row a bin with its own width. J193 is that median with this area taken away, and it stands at -2295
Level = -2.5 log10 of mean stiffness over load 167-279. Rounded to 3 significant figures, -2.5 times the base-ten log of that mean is -5.77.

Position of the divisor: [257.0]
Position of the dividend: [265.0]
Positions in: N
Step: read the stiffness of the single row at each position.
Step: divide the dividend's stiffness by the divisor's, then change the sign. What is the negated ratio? -0.94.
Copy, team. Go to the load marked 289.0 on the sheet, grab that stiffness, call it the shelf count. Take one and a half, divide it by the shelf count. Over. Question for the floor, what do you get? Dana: 0.0069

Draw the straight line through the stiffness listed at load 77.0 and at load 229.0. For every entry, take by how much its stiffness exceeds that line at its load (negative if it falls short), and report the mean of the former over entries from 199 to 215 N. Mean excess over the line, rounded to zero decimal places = 11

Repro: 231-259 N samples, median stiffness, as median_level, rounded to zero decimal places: 204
